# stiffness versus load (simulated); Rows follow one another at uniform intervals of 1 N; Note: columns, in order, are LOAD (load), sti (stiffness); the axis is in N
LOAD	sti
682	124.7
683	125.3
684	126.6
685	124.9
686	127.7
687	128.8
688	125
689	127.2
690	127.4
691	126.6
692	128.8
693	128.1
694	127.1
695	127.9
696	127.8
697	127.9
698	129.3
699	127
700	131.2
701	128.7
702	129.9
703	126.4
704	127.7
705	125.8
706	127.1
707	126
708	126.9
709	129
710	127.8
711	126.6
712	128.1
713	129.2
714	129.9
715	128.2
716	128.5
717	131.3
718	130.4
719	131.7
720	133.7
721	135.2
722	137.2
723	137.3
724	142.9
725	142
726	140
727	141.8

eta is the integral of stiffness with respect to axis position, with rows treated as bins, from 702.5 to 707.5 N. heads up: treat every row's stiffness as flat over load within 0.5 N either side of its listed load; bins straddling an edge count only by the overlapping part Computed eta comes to 633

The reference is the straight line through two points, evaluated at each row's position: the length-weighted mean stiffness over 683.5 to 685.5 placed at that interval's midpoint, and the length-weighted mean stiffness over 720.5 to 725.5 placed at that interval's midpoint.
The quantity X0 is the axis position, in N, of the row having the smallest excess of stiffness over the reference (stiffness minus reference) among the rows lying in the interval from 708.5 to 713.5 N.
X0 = 711 N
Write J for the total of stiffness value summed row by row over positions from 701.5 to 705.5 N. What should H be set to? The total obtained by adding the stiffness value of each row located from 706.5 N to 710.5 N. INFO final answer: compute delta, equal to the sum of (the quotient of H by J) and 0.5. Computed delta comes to 1.500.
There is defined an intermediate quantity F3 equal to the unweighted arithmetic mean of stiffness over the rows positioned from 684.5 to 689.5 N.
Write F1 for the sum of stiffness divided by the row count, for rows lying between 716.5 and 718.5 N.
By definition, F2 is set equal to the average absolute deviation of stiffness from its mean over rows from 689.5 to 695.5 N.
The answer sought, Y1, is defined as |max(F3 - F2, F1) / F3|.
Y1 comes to 1.03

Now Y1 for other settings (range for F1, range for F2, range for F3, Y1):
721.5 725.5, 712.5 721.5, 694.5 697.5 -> 1.09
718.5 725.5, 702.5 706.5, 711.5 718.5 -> 1.06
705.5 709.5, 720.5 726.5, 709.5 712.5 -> 1.00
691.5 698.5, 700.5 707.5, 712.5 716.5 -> 0.99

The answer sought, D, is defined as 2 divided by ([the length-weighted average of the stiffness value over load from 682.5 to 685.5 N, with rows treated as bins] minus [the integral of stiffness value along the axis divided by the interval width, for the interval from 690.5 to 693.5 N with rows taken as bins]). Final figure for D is -0.9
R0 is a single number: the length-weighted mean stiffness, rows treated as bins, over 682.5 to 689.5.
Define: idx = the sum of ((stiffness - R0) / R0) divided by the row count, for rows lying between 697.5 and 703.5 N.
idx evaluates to 0.018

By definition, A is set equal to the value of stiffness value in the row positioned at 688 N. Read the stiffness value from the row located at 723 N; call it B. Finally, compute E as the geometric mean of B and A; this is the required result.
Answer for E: 131.0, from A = 125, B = 137.3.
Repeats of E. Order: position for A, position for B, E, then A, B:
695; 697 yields 127.9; 127.9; 127.9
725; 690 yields 134.5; 142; 127.4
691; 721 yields 130.8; 126.6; 135.2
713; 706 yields 128.1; 129.2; 127.1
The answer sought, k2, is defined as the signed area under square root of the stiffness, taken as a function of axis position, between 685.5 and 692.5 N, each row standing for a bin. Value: 79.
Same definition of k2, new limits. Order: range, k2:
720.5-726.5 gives 71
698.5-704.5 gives 68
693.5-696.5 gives 34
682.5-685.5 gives 34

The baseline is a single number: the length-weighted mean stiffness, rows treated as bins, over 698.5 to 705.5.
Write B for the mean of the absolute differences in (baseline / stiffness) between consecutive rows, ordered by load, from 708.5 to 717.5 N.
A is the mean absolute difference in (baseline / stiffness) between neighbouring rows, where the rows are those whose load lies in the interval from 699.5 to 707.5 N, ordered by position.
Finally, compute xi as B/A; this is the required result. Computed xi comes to 0.71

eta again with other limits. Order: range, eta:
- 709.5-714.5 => 642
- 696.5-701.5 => 644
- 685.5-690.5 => 636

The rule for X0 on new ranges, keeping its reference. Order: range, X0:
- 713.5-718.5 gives 716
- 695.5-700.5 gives 699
